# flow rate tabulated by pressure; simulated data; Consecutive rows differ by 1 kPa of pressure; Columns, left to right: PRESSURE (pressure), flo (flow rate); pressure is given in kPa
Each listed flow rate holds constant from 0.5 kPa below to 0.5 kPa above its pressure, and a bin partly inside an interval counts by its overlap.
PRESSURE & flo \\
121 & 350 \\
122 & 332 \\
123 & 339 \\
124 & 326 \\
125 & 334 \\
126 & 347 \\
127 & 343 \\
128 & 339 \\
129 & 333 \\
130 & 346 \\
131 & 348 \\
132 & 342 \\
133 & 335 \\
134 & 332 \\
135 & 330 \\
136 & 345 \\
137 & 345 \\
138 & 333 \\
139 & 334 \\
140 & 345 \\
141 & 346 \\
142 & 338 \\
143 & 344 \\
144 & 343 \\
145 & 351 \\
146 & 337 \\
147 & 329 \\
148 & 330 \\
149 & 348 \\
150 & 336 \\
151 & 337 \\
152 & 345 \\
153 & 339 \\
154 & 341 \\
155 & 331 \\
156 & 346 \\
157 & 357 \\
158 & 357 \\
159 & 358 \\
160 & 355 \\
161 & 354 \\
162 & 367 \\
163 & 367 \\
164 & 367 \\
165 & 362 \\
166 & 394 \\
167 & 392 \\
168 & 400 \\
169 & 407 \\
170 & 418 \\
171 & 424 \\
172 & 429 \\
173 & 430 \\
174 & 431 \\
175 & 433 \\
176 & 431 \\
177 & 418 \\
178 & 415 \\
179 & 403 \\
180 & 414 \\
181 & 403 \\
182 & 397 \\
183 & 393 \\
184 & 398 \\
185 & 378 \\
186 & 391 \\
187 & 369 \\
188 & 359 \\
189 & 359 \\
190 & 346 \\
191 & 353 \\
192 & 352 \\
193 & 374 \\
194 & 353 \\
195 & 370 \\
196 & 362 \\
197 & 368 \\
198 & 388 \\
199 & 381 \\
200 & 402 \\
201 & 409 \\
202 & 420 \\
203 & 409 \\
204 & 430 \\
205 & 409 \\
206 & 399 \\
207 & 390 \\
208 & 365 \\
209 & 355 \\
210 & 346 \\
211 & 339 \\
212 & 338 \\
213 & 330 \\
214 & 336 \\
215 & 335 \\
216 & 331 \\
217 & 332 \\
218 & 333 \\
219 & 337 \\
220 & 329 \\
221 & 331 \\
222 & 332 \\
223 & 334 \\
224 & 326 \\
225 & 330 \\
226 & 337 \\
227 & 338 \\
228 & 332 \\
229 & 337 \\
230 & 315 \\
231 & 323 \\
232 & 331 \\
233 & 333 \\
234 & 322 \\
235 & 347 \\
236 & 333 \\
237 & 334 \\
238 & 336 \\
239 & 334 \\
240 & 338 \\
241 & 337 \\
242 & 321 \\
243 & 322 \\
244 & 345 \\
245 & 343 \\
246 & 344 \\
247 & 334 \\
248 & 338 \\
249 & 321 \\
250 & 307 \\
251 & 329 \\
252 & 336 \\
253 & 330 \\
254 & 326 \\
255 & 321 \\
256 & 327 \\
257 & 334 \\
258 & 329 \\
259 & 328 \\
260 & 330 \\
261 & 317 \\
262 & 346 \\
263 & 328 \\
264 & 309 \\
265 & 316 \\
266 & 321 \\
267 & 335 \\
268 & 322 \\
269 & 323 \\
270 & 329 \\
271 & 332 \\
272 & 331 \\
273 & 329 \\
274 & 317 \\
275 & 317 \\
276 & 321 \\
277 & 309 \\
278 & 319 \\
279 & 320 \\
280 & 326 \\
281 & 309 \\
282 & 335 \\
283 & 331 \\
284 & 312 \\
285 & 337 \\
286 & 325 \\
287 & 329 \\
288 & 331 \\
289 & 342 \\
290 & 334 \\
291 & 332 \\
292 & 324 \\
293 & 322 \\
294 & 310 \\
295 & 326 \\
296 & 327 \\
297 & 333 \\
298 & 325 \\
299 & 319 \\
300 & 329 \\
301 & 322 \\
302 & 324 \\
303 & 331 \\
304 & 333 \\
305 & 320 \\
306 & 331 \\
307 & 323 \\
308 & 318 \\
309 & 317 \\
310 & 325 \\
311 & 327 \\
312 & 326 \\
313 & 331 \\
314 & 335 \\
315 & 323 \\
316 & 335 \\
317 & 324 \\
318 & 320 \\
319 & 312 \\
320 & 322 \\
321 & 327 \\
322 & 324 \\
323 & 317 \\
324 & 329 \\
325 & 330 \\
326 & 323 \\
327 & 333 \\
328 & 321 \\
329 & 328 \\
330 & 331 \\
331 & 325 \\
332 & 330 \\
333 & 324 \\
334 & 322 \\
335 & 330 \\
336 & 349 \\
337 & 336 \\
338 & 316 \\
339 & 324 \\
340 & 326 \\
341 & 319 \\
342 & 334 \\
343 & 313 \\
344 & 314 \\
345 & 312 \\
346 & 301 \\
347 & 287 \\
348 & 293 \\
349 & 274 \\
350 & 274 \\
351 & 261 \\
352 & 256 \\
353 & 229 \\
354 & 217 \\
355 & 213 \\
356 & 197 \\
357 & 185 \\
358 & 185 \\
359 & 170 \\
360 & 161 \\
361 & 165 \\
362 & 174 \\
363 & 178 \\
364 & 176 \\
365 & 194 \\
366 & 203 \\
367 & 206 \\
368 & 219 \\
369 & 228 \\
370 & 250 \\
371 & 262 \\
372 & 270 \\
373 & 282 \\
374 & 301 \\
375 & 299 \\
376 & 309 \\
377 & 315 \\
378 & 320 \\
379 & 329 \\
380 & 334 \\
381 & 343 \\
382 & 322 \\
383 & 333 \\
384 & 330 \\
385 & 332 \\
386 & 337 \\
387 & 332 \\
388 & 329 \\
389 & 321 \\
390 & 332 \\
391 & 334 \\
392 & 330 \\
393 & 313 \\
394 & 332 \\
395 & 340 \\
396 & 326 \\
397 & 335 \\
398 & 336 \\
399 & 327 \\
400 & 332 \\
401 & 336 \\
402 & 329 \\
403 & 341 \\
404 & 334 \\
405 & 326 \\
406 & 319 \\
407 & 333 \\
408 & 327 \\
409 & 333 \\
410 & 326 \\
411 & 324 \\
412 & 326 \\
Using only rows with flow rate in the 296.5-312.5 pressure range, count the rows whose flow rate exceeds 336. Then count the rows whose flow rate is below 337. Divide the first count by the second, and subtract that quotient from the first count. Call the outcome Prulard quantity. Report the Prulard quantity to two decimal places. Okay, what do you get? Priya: 0.00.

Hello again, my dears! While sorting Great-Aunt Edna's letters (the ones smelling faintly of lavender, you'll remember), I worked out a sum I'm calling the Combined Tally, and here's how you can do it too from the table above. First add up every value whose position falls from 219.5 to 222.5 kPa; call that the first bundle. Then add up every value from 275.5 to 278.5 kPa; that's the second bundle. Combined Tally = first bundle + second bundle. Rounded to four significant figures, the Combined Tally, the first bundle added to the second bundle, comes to 1941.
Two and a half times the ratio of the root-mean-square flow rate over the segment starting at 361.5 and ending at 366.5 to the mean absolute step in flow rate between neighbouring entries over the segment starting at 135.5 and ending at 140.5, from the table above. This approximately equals 77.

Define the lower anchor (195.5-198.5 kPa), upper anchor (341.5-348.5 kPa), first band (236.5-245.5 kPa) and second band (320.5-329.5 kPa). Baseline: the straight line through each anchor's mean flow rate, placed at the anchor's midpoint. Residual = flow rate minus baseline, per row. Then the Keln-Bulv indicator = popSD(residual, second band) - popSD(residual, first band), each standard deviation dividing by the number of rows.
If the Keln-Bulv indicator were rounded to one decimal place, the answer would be -3.0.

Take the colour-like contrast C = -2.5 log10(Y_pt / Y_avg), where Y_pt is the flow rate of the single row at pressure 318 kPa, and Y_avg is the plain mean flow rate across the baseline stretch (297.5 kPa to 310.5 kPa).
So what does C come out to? 0.015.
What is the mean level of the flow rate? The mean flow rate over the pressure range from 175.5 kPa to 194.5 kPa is 385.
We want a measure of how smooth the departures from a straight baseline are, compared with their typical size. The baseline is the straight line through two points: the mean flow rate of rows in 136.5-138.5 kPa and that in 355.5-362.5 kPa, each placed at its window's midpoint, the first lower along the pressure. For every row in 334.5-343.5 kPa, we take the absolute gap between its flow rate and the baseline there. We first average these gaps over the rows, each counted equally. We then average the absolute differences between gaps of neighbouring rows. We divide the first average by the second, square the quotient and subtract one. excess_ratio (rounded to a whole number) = 106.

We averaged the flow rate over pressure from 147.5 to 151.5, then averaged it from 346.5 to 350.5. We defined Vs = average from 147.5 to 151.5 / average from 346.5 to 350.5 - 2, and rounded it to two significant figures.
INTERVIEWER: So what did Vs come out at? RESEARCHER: -0.80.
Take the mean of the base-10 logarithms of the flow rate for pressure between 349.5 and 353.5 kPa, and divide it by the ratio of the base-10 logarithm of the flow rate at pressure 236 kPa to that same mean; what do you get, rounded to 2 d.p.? 2.29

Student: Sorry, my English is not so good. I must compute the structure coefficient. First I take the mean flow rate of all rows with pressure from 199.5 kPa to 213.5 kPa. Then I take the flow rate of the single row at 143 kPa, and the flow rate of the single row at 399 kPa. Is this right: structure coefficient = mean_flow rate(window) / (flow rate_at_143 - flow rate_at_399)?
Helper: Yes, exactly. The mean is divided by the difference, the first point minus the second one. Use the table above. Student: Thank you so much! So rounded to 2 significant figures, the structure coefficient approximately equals 22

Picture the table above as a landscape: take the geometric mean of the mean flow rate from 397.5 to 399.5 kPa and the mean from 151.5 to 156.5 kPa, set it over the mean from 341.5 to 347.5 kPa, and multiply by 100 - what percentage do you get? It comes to 108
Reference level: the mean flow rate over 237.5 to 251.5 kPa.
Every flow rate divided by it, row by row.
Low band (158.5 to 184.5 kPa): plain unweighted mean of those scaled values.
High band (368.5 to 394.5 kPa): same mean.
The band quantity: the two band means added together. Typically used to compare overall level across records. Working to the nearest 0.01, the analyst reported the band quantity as 2.14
